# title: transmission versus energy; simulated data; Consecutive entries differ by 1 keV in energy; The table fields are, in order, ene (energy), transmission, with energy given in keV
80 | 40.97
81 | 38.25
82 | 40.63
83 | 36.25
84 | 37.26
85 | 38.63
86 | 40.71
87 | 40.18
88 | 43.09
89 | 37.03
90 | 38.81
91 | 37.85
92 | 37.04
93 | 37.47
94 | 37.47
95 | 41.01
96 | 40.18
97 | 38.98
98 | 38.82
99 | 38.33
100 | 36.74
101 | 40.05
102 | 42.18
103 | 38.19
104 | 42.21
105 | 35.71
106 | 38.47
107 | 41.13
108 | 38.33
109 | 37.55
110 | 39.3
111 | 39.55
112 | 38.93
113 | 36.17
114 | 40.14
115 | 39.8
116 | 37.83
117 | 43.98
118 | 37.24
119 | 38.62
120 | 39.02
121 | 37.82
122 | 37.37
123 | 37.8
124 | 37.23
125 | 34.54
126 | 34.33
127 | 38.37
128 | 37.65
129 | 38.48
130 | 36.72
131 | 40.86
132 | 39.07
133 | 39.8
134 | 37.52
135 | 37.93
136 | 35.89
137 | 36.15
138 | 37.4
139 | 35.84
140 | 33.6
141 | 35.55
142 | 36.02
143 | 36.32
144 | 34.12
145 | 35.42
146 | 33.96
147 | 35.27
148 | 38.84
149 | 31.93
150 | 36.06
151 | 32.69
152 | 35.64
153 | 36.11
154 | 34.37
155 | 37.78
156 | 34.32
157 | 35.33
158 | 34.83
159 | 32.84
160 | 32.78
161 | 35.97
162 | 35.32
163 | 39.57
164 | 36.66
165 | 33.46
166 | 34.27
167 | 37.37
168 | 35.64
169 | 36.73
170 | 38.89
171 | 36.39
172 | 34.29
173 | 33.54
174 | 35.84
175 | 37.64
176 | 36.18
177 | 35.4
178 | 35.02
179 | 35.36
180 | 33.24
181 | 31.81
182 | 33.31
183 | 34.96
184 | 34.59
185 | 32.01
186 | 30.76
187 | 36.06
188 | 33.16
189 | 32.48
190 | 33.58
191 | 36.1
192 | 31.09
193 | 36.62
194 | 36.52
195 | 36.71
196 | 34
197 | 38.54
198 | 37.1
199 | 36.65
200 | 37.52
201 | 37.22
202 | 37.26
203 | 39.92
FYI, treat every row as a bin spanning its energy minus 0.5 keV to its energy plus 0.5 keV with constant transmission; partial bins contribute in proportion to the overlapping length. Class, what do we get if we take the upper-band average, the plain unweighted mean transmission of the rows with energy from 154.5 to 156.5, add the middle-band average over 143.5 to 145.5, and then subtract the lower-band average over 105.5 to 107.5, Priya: 31.0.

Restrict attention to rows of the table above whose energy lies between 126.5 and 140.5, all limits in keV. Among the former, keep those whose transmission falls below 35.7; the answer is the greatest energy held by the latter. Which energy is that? 140 keV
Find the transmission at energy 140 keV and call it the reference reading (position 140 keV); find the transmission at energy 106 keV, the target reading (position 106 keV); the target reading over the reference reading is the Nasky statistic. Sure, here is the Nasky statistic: 1.14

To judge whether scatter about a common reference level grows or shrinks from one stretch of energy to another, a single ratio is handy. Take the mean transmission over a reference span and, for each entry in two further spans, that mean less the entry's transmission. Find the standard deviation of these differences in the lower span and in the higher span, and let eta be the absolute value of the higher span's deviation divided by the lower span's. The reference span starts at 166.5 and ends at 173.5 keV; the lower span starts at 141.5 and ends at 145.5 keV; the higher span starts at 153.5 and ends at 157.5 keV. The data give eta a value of 1.7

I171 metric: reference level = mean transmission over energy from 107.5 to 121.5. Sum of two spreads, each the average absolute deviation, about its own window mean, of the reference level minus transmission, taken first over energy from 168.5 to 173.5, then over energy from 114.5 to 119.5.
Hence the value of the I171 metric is 3.6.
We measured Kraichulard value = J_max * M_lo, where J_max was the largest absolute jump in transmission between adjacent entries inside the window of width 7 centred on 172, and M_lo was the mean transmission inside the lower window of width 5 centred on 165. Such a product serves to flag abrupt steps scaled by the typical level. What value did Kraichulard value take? 91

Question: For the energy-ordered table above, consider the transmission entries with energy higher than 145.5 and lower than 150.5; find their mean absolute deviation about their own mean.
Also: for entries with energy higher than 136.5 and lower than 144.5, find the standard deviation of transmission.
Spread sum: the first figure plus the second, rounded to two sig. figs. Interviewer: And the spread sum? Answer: 3.0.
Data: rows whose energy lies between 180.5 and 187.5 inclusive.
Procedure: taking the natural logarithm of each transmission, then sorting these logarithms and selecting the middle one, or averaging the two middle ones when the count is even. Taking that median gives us 3.51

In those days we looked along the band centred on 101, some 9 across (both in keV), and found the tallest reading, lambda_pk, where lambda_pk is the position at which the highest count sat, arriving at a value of 104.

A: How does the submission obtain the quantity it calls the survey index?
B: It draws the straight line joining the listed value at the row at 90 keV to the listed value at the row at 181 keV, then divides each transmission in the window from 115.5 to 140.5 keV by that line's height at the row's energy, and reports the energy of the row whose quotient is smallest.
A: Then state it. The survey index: 126 keV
